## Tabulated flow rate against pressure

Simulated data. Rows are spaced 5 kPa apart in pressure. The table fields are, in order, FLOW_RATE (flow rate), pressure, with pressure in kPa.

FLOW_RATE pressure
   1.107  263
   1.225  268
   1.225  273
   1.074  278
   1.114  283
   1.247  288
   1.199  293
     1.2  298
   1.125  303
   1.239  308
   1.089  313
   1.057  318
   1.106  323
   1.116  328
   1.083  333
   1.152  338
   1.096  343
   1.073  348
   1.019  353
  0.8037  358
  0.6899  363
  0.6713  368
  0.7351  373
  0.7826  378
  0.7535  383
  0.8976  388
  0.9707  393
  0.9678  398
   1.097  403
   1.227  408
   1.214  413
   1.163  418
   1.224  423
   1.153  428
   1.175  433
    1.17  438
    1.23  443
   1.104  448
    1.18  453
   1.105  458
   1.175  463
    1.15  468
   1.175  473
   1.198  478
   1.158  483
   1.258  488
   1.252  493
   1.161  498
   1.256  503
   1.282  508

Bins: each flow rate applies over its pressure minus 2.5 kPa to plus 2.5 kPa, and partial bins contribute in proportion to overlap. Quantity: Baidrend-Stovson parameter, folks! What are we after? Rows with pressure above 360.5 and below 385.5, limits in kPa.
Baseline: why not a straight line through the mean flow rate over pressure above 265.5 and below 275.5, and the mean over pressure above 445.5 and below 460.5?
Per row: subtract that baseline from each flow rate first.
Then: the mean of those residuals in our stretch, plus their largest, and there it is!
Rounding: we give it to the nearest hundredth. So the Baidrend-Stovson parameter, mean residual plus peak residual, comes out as -0.83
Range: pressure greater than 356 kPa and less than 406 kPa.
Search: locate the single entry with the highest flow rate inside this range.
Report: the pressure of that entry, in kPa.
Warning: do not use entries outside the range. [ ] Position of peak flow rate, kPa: 403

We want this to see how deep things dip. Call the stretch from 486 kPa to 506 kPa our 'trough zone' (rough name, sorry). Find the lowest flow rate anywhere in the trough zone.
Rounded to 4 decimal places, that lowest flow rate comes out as 1.1610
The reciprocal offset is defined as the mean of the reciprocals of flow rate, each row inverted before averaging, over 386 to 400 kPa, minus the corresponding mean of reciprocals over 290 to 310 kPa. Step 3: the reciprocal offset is 0.22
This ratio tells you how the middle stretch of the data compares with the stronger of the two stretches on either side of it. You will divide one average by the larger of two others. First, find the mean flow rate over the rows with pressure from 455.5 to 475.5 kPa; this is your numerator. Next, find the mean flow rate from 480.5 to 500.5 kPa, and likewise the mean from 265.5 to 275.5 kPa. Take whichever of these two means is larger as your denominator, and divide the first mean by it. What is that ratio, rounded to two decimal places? 0.94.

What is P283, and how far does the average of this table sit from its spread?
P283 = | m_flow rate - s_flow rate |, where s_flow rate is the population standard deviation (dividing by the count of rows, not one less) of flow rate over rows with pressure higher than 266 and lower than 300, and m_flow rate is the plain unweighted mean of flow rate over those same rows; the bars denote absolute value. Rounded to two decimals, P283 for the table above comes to 1.12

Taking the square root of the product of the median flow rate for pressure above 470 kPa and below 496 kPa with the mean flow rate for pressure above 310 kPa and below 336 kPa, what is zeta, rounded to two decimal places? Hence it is 1.14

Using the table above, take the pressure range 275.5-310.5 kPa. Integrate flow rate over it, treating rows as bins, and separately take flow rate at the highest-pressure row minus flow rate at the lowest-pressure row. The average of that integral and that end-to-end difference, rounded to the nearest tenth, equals 20.6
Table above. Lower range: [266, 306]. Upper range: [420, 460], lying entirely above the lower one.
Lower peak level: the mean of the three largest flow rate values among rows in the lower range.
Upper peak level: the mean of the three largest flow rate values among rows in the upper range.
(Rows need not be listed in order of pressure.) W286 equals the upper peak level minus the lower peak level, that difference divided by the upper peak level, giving -0.02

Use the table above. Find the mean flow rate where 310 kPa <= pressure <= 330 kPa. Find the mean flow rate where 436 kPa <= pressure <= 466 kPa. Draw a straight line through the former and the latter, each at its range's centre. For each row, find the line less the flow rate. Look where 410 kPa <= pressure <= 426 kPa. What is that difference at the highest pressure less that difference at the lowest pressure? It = 0.0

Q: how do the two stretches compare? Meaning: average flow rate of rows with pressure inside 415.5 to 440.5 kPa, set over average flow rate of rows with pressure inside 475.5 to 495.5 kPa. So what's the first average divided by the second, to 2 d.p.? 0.97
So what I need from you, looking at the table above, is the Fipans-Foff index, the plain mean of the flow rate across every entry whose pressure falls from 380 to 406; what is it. 0.94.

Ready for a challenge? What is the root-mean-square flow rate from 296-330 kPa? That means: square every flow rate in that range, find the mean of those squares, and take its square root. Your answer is 1.13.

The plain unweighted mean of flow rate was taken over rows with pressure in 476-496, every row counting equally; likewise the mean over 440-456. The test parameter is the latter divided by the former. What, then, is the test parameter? 0.96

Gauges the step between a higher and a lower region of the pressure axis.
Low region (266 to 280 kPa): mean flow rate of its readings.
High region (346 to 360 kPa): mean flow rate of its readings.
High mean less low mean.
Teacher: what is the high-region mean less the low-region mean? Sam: -0.209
